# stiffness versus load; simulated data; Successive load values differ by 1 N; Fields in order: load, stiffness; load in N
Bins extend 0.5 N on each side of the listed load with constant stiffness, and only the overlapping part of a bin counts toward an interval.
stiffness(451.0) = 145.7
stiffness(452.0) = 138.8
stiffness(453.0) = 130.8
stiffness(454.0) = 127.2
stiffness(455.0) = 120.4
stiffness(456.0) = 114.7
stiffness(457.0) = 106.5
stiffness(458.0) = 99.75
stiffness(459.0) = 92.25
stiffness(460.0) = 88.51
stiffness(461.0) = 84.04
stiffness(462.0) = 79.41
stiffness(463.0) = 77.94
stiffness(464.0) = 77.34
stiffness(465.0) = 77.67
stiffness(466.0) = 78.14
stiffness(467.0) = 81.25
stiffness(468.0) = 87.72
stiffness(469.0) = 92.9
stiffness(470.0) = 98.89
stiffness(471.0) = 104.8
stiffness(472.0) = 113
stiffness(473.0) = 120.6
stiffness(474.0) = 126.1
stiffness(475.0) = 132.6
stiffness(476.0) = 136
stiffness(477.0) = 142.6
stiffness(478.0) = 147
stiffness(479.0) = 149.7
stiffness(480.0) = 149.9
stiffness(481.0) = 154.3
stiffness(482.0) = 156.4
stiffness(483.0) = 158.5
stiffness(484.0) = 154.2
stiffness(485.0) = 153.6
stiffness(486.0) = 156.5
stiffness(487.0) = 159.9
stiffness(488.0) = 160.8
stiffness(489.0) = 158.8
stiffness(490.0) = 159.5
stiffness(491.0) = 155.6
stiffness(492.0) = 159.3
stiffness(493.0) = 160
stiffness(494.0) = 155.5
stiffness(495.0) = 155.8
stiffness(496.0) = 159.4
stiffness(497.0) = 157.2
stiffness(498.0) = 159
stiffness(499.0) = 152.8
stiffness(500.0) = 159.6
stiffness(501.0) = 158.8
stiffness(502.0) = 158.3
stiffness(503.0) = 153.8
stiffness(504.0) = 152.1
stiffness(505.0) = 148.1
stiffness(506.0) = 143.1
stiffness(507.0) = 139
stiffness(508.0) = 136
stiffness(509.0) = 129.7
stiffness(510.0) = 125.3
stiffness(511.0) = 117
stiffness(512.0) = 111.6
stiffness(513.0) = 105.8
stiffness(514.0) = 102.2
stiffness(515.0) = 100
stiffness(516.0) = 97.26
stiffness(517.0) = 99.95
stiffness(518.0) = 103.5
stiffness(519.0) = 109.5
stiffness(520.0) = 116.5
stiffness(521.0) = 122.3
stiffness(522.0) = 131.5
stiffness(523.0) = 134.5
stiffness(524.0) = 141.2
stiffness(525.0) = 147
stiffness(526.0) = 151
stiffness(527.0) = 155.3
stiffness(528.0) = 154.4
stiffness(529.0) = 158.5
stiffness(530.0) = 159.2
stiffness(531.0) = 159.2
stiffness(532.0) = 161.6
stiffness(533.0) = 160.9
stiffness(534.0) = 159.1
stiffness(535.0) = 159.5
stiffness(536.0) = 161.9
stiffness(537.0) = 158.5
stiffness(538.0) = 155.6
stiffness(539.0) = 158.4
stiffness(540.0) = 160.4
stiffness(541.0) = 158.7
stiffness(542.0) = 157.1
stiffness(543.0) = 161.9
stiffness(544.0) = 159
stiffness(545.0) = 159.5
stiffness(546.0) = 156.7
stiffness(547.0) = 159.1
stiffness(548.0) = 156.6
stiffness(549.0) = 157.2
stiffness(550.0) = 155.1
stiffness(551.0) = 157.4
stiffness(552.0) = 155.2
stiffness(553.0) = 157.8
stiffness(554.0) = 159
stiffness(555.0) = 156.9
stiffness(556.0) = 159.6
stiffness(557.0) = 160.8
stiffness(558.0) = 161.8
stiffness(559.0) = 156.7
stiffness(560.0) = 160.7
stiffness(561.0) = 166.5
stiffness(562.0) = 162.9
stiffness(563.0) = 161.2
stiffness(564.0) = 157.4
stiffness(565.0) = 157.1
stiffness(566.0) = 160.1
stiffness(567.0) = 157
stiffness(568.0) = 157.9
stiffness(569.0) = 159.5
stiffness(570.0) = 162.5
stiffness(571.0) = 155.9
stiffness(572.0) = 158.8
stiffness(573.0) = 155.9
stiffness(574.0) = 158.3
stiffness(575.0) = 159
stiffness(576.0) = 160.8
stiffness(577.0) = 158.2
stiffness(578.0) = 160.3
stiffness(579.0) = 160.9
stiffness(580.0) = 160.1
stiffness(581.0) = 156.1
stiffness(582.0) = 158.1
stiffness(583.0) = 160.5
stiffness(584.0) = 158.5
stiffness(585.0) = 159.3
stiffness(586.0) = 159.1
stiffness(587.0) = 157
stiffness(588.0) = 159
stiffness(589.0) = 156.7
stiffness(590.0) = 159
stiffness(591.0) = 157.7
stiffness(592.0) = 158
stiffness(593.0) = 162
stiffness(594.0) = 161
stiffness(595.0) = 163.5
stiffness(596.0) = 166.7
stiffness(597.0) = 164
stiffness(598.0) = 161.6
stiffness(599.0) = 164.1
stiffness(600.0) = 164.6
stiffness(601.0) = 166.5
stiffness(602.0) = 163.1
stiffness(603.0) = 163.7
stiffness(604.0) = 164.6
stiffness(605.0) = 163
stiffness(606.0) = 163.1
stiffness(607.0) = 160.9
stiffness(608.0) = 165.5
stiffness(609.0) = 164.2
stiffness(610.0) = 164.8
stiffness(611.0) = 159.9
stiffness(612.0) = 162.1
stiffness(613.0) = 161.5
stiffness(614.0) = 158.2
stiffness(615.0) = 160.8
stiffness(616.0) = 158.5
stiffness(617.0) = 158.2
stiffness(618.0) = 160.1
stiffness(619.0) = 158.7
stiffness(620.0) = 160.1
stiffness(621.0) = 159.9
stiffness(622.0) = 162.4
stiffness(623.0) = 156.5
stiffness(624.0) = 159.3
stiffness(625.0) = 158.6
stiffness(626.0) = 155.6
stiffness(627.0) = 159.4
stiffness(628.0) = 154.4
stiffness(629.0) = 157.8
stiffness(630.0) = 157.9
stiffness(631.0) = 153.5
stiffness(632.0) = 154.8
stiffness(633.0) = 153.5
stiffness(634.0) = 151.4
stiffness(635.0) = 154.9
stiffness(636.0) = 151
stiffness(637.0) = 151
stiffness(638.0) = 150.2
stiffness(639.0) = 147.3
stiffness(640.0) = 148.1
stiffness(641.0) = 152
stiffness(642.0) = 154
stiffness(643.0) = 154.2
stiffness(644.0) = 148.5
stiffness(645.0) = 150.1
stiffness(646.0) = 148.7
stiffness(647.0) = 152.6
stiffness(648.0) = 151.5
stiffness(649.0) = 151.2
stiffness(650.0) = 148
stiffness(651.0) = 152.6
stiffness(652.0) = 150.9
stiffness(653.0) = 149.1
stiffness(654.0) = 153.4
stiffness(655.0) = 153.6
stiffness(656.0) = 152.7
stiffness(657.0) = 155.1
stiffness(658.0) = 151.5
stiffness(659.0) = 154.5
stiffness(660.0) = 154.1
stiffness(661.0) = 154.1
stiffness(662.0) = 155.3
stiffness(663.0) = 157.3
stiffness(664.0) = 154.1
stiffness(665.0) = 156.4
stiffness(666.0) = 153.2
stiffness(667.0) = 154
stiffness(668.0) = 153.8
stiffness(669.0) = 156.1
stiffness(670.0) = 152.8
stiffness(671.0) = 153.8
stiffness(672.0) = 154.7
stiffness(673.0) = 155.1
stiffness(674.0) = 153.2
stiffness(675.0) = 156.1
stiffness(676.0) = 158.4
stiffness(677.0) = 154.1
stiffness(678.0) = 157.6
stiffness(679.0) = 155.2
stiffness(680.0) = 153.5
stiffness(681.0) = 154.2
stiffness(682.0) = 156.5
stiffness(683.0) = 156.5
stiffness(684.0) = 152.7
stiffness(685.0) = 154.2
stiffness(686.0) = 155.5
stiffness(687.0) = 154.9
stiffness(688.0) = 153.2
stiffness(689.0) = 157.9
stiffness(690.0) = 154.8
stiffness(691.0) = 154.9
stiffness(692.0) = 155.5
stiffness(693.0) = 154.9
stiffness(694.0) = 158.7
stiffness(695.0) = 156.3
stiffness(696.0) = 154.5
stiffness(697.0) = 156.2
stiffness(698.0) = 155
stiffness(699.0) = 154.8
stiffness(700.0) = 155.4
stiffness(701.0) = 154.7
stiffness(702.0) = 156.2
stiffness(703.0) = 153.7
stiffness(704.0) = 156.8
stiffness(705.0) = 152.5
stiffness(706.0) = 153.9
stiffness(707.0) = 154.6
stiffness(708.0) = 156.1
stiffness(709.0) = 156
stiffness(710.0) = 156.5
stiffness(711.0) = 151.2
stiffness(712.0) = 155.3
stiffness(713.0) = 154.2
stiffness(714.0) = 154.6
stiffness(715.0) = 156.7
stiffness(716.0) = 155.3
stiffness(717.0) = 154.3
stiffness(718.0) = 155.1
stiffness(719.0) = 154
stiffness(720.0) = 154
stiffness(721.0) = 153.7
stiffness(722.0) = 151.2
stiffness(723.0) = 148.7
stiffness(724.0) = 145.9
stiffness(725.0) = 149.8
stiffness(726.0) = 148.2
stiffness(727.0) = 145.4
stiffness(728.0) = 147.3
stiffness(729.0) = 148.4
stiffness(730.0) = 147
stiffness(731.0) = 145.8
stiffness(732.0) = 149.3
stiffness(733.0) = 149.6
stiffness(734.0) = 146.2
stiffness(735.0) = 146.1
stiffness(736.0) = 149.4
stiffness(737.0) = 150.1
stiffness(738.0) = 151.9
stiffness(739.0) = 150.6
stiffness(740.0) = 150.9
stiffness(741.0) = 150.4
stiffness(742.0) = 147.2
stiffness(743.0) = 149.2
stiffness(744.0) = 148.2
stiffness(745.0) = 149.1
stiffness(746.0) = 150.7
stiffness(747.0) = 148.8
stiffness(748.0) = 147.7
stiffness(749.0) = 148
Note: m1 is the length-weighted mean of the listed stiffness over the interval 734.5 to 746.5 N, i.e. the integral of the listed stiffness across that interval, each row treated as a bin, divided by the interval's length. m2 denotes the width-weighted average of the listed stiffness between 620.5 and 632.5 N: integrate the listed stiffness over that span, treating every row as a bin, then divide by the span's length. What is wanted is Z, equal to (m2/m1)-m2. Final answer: -156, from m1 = 149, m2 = 157.5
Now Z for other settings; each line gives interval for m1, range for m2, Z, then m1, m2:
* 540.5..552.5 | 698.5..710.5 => -154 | 158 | 155.1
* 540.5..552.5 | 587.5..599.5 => -160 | 158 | 161.1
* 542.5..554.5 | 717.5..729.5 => -149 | 158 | 150.1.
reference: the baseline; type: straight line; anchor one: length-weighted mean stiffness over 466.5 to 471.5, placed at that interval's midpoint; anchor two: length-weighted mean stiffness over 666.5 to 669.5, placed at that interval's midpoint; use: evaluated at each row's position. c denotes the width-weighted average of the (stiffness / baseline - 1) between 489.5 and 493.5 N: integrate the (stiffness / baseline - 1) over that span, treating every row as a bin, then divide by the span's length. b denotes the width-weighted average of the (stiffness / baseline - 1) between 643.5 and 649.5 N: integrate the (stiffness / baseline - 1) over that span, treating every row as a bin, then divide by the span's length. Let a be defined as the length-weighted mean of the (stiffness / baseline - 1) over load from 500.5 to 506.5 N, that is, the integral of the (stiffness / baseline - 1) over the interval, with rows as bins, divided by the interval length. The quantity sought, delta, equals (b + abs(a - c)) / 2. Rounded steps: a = 0.47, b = 0.02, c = 0.58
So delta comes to 0.07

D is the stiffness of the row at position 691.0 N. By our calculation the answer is 154.9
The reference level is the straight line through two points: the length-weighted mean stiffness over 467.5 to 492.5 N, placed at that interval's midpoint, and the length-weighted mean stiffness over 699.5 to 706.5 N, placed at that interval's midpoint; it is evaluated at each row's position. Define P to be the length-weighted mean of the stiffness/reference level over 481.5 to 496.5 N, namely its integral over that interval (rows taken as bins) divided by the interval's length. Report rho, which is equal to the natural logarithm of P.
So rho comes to 0.12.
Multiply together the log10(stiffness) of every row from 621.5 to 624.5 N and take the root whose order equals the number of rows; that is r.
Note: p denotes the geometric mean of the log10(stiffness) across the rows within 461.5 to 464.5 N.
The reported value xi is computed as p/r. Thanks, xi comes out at 0.86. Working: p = 1.89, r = 2.20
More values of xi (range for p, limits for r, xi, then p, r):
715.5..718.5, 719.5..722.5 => 1.00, 2.19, 2.18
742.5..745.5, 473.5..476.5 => 1.03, 2.17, 2.12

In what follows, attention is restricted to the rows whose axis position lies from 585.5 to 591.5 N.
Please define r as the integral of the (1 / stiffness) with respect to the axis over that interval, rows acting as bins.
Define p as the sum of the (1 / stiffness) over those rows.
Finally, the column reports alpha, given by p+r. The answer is 0.076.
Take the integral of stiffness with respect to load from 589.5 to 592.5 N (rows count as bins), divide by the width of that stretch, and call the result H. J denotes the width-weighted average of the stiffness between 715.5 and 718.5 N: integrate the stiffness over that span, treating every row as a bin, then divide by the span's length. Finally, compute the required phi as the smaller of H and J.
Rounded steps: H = 158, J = 155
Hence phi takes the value 155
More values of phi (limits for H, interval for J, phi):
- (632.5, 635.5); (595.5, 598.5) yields 153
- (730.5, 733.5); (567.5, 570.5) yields 148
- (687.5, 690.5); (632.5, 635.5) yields 153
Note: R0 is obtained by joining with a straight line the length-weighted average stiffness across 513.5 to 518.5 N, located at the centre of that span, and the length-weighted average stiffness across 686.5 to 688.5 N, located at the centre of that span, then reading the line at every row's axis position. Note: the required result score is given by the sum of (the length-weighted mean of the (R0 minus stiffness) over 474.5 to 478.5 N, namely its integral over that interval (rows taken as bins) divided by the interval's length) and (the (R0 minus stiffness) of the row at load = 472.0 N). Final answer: -77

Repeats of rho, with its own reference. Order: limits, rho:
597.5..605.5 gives 0.10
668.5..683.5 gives 0.01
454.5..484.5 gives -0.20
